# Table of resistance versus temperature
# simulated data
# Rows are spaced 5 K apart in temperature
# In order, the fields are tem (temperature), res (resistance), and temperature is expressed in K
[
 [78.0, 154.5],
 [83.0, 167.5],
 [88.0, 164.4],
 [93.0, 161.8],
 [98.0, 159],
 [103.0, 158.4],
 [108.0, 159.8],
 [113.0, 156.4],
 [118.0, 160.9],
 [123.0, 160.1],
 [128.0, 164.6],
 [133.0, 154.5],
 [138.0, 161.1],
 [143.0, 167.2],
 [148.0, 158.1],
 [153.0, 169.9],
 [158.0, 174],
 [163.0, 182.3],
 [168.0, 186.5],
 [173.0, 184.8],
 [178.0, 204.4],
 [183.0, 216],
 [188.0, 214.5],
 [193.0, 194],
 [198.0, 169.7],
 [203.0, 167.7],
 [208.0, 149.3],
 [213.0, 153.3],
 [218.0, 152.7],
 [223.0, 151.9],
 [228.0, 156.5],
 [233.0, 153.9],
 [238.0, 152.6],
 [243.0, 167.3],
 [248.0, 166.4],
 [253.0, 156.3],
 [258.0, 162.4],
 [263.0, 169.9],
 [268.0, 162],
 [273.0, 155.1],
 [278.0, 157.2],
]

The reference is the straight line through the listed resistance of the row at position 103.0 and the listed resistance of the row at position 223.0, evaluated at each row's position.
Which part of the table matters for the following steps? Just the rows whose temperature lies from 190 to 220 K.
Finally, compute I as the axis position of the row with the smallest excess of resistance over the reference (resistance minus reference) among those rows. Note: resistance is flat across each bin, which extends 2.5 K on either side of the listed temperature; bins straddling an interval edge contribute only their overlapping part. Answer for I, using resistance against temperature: 208.0 K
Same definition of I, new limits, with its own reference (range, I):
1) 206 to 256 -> 208.0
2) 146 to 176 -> 148.0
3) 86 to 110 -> 103.0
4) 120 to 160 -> 133.0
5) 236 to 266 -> 238.0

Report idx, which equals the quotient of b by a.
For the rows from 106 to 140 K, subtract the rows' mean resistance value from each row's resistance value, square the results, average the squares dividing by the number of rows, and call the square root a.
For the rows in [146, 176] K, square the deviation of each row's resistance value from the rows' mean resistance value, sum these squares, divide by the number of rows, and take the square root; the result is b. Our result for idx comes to 3.24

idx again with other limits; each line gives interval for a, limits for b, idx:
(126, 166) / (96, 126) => 0.17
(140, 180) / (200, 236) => 0.41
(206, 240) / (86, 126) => 1.11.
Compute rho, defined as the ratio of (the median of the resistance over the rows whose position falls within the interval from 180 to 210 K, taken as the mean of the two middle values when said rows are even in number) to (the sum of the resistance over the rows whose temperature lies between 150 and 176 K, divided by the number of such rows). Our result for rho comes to 1.01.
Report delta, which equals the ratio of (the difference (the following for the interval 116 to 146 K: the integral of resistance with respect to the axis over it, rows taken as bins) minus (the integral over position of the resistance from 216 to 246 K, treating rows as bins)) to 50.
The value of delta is 3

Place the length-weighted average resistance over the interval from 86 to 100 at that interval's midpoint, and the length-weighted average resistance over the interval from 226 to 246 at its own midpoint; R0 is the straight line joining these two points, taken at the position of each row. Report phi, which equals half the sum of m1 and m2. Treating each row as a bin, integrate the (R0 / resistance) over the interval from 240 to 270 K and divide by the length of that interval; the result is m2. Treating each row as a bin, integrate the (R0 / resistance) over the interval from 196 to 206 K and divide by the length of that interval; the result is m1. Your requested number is 0.95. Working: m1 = 0.95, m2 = 0.96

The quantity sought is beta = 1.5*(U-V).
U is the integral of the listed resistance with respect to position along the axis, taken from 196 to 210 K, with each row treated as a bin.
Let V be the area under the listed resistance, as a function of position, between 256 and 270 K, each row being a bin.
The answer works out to -53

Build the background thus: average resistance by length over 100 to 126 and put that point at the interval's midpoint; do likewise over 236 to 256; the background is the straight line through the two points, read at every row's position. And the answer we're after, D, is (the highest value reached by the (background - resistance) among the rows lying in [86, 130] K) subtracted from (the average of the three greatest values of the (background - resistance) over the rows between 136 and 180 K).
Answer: -5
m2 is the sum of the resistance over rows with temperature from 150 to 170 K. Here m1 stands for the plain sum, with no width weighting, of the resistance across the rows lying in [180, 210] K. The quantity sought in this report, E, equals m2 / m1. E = 0.64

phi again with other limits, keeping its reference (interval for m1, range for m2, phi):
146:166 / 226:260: 0.96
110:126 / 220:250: 1.01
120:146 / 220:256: 1.00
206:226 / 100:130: 1.02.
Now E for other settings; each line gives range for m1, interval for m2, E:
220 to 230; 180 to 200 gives 2.58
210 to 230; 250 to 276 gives 1.31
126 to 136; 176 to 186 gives 1.32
